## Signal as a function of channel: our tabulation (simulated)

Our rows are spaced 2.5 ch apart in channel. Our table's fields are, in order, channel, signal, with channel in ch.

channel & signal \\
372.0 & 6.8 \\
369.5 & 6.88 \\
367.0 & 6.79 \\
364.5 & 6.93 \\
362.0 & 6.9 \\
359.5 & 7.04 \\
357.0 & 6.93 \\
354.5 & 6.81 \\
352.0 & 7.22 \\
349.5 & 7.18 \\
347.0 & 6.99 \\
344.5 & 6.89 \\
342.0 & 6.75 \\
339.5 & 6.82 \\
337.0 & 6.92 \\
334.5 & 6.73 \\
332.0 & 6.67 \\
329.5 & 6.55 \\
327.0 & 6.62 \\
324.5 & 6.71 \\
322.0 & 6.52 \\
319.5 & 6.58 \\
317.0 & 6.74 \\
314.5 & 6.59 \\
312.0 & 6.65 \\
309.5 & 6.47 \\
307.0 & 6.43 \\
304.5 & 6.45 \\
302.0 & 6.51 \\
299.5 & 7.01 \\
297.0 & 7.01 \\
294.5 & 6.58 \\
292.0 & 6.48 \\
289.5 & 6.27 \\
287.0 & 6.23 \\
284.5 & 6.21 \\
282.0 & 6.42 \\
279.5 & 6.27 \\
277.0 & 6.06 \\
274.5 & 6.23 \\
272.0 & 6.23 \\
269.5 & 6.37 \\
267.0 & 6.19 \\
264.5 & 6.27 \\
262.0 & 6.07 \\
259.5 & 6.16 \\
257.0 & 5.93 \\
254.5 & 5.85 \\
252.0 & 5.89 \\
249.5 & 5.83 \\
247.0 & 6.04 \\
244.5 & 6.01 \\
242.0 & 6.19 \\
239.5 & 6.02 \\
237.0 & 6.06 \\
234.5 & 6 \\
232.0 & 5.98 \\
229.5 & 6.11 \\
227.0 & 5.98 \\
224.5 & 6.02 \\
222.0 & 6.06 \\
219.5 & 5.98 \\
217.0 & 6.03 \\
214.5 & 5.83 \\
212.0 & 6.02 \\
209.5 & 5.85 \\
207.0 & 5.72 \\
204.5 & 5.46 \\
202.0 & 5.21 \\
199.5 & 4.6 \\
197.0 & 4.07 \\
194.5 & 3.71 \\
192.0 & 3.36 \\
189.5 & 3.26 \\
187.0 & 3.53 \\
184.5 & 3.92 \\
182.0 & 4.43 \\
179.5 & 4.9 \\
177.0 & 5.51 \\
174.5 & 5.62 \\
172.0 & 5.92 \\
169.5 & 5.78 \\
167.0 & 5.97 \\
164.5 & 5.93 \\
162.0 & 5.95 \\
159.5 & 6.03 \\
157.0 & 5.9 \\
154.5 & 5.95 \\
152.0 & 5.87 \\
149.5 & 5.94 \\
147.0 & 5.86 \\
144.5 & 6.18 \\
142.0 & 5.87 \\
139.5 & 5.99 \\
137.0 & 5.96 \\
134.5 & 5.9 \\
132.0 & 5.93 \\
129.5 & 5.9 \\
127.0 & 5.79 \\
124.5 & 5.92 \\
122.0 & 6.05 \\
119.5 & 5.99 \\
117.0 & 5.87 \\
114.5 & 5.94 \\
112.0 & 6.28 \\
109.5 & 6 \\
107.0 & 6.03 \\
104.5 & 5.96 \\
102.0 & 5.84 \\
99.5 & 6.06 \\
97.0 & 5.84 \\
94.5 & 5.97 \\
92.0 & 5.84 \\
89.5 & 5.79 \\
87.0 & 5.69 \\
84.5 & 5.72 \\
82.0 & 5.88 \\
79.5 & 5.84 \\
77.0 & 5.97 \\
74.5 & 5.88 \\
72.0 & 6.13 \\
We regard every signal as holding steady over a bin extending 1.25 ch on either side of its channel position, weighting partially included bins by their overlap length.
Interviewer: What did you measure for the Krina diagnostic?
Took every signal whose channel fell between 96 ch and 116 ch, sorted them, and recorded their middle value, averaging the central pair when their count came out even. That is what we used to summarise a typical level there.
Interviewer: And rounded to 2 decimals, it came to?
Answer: 5.98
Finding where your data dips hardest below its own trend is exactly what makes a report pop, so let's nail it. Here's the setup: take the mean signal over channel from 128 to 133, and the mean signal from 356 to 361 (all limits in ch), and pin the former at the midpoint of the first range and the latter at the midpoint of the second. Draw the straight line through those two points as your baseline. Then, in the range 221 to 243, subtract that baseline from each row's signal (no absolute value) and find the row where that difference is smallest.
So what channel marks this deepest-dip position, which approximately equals 232.0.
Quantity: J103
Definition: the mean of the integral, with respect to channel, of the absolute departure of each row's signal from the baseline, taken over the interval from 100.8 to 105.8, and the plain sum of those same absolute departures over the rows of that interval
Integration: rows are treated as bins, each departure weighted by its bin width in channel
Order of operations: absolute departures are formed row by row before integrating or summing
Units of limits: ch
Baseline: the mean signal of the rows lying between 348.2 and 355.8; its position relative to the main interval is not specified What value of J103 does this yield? 4.1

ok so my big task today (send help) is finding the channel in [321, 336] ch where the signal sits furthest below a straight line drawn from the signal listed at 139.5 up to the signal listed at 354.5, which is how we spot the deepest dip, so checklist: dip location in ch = 322.0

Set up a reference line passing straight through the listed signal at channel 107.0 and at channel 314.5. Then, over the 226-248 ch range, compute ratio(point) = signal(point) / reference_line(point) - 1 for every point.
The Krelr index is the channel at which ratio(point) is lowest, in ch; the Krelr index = 244.5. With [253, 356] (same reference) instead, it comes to 254.5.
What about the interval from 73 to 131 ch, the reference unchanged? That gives 127.0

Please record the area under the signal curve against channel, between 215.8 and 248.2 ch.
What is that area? 196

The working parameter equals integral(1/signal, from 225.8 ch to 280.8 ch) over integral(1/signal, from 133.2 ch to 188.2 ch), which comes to 0.90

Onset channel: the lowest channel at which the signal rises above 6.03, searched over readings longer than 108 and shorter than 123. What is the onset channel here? 112.0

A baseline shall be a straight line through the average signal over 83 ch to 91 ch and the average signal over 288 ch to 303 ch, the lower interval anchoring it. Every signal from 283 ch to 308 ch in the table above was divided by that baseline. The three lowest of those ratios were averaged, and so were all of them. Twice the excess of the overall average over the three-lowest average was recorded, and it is 0.074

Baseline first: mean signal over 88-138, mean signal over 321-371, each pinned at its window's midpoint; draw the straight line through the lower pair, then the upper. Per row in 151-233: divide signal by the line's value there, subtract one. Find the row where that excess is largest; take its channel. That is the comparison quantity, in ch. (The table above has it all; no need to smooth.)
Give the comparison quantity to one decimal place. 159.5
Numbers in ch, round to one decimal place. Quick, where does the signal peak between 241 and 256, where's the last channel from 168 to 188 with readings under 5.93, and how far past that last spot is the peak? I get 55.0 ch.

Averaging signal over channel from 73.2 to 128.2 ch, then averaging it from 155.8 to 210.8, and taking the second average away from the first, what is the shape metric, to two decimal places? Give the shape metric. 0.89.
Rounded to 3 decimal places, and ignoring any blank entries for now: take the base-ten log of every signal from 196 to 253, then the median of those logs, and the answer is 0.777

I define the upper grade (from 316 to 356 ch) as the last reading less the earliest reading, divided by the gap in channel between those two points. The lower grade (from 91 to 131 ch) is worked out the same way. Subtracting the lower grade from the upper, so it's 0.000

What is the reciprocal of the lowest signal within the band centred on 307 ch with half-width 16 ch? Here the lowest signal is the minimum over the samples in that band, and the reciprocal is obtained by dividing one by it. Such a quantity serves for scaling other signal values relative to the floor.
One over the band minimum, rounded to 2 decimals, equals 0.16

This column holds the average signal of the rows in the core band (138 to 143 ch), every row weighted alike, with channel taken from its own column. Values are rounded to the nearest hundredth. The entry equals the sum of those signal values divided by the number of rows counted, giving 5.93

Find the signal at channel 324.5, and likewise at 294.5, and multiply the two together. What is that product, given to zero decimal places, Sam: 44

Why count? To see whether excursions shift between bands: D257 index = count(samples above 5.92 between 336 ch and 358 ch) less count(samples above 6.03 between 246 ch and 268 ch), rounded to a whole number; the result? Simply 4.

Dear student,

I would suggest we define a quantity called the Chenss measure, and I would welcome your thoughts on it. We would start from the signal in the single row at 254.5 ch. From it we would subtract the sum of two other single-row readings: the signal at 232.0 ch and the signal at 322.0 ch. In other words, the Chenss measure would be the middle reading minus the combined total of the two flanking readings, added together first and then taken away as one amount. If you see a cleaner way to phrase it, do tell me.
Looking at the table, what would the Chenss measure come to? -6.65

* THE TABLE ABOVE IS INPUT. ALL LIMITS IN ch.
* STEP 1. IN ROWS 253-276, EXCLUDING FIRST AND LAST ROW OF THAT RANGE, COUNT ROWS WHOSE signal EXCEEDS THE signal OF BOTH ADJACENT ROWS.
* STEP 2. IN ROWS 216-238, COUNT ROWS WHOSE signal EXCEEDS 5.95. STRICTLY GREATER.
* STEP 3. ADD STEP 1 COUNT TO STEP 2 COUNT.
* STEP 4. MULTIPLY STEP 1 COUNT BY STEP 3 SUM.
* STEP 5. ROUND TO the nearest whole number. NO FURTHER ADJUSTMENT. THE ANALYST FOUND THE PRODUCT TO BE 36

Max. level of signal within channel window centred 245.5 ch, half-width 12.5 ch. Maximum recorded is 6.19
